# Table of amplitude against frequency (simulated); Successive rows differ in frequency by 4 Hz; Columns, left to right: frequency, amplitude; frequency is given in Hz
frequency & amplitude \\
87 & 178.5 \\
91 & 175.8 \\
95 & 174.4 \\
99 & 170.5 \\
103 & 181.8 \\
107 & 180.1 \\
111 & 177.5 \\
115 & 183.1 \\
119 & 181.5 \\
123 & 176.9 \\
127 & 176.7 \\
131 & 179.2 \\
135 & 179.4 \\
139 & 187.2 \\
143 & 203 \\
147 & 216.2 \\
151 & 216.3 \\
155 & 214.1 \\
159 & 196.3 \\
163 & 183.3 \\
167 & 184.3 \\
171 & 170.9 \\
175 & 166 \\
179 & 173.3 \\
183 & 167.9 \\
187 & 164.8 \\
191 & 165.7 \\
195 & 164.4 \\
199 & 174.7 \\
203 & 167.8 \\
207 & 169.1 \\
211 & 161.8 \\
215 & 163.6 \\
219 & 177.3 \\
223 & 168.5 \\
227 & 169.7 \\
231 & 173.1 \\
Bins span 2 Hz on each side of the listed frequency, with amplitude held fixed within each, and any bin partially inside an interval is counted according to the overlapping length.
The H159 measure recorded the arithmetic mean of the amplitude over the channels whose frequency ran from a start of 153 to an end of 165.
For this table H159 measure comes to 198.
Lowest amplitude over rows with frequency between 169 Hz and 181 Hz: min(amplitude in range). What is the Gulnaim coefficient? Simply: 166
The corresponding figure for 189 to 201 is 164.4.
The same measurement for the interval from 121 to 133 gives 176.7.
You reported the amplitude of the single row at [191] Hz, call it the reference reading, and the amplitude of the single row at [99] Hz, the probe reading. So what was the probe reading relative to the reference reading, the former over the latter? 1.03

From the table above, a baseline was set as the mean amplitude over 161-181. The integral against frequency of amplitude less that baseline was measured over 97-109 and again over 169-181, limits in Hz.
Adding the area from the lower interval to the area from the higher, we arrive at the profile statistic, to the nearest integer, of -43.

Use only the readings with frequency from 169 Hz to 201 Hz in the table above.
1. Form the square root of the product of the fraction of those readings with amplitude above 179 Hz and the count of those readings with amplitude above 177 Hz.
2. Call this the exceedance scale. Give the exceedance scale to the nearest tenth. 0.0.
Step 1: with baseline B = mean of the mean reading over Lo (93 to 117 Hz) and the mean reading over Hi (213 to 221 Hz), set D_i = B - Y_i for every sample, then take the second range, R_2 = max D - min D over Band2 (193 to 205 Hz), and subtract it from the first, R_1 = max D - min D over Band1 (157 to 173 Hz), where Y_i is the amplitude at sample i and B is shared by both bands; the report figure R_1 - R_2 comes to 15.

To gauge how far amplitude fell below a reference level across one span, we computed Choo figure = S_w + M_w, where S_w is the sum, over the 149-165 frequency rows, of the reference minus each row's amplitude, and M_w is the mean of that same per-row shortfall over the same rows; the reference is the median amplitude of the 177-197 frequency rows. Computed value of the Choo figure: -184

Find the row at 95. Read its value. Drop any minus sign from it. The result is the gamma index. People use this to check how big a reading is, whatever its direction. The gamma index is 174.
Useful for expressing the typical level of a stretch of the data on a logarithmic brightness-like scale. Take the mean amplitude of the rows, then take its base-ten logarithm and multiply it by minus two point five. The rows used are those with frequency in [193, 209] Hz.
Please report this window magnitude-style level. -5.57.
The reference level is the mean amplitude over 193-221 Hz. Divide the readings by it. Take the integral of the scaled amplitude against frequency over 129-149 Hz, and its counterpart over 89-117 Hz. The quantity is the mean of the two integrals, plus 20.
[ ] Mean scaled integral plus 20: 46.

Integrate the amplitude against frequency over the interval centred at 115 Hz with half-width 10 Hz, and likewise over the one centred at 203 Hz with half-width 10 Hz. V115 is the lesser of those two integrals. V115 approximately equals 3351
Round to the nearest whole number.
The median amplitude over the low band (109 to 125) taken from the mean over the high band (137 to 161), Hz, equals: 26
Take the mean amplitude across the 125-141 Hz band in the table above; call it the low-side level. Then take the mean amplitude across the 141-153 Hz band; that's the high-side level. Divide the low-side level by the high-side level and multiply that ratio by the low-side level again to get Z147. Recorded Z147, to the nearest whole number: 154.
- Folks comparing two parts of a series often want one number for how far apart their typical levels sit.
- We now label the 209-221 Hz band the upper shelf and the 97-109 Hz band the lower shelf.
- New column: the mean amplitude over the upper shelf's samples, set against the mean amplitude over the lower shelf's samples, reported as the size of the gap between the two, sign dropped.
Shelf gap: 9.9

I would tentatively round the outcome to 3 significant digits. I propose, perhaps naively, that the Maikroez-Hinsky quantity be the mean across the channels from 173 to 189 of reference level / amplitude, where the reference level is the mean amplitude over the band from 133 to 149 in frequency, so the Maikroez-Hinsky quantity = 1.17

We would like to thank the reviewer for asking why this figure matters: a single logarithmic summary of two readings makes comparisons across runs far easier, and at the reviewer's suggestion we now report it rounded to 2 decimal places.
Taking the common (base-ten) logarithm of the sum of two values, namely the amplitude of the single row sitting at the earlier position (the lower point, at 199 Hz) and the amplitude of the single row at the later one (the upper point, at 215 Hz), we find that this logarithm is 2.53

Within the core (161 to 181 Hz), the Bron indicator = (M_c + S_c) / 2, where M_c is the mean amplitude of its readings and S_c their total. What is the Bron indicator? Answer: 527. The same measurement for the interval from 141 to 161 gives 628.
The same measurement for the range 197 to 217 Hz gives 502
